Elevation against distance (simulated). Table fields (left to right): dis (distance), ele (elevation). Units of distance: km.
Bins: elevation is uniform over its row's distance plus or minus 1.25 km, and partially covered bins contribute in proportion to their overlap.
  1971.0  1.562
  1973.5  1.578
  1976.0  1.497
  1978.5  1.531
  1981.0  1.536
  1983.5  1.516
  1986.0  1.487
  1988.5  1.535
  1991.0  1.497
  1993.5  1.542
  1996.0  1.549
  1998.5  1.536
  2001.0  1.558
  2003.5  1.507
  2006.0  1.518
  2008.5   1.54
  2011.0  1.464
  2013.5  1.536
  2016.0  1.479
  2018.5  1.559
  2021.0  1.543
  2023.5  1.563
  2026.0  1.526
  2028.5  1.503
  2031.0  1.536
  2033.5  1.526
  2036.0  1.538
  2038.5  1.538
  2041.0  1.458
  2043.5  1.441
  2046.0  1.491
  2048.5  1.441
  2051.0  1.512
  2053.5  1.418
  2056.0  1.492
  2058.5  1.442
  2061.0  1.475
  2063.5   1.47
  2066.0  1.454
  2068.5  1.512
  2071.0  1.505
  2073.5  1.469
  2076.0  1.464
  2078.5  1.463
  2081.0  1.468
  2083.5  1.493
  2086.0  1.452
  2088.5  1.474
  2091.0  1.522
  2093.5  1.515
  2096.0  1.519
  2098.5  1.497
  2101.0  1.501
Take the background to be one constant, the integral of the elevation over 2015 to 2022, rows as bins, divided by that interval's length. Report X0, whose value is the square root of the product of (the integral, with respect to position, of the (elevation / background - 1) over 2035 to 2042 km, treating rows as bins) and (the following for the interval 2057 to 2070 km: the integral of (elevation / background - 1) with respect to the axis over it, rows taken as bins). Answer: 0.19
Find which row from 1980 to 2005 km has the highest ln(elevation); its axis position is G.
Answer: 2001.0 km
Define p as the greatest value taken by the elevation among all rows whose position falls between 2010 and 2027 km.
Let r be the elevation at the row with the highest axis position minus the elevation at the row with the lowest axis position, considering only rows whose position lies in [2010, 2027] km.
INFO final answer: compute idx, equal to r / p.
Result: 0.040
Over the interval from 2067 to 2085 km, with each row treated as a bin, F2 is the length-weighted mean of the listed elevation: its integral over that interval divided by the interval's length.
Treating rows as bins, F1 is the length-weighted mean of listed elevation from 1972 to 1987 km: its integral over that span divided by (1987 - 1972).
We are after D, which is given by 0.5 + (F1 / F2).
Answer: 1.530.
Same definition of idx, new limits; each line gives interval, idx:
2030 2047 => -0.029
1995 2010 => -0.006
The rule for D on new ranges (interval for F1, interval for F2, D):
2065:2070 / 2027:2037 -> 1.474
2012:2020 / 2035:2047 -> 1.521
